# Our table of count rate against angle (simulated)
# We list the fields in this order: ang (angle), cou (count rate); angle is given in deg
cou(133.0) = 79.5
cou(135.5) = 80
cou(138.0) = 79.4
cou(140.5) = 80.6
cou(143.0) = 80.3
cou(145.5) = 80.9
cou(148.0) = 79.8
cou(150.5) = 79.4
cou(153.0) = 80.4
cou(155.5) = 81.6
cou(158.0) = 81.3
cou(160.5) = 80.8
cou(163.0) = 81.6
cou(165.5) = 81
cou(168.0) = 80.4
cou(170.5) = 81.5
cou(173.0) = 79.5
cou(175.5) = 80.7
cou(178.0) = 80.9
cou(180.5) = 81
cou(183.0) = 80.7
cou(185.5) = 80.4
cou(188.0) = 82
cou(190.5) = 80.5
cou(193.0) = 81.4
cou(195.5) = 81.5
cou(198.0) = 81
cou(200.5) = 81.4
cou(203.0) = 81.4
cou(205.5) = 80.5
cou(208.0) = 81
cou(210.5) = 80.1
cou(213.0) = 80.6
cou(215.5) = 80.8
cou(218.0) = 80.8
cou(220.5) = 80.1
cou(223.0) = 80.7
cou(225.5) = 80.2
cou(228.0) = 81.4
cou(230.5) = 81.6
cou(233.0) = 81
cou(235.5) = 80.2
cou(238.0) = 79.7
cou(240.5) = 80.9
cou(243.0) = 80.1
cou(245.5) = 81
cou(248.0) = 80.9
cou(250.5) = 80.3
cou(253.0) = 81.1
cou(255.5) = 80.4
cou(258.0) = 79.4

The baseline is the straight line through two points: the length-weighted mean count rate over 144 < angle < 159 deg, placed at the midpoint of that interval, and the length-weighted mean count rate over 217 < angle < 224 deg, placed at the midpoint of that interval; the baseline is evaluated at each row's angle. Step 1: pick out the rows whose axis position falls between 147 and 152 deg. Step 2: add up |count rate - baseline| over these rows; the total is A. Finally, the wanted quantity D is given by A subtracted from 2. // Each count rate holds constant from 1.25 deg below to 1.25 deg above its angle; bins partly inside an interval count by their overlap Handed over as 0.1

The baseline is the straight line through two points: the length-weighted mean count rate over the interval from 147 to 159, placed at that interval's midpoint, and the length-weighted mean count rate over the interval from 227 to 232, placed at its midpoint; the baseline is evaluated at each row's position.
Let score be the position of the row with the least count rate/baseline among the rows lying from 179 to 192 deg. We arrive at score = 185.5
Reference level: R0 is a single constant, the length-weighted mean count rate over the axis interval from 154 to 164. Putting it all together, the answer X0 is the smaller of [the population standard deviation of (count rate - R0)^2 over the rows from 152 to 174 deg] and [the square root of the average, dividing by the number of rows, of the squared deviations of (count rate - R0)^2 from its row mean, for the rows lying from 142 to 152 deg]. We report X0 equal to 0.974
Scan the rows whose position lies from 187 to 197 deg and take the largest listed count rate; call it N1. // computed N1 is 82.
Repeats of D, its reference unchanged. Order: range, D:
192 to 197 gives 0.2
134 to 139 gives 0.3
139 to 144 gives 1.7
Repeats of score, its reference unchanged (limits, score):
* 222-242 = 238.0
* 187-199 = 190.5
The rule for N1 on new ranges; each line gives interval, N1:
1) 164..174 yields 81.5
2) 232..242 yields 81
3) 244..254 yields 81.1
